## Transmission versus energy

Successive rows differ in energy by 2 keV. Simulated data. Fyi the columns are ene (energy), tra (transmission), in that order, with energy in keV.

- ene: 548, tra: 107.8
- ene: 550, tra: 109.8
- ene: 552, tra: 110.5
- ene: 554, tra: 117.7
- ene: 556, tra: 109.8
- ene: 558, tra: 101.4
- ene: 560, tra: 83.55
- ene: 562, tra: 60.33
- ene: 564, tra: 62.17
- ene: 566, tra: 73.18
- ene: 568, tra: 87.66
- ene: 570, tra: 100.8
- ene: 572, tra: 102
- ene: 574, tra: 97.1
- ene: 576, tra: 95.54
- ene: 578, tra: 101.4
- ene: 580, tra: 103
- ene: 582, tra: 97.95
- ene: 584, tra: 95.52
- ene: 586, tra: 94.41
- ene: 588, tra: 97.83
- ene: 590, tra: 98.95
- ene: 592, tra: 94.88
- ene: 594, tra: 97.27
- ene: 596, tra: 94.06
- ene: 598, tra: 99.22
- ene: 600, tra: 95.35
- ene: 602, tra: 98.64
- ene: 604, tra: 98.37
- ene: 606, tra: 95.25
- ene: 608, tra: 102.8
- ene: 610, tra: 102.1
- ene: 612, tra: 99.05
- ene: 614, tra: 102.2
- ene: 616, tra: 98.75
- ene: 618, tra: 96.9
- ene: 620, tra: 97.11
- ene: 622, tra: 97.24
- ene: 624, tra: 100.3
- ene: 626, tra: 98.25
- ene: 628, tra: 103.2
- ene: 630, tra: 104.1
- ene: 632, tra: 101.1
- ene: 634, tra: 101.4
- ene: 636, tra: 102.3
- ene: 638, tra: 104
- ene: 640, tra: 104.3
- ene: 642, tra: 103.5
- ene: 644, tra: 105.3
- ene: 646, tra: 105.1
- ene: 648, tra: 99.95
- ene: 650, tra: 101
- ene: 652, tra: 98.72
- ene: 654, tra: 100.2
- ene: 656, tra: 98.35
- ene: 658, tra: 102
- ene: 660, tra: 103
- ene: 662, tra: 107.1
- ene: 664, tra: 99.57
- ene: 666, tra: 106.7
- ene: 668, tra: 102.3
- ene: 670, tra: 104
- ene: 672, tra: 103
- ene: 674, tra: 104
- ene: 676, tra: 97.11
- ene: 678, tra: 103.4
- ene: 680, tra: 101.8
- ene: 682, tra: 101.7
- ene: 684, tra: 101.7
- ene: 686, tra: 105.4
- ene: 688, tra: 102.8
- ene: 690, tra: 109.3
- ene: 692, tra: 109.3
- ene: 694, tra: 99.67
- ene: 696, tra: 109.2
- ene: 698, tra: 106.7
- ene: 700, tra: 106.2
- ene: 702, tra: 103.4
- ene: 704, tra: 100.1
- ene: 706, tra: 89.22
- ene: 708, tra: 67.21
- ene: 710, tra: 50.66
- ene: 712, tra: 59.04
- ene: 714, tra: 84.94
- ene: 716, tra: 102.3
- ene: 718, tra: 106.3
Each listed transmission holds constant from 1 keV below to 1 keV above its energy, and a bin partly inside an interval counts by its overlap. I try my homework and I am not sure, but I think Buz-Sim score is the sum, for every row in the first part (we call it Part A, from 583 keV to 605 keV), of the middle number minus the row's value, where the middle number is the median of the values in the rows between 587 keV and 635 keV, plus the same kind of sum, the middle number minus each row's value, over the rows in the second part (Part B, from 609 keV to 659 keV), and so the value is -38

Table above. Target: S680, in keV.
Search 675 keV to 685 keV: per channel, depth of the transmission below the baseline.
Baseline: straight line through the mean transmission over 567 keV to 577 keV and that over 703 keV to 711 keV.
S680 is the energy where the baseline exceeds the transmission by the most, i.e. 676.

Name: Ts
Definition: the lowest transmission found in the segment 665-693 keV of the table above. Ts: 97.11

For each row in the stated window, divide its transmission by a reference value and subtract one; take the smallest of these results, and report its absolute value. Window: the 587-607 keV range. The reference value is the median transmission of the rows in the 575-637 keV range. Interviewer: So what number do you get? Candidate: 0.05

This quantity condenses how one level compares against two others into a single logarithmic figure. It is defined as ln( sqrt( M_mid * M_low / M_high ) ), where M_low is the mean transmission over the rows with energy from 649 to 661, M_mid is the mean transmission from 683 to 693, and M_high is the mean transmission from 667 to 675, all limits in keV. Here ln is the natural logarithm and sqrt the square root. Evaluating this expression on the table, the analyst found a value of 2.32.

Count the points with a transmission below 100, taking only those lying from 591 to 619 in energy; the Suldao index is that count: 11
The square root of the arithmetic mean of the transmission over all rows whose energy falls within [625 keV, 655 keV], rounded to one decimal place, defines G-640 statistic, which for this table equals 10.1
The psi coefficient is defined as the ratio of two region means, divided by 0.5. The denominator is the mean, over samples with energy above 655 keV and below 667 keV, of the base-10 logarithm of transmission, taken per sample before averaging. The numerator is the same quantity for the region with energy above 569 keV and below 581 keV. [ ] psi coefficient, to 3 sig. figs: 1.99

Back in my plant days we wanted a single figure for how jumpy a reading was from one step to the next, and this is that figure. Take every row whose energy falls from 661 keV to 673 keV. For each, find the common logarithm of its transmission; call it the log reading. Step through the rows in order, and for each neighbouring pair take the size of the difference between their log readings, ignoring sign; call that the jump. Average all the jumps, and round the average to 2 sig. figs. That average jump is 0.018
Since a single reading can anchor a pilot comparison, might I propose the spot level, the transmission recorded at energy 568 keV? 87.66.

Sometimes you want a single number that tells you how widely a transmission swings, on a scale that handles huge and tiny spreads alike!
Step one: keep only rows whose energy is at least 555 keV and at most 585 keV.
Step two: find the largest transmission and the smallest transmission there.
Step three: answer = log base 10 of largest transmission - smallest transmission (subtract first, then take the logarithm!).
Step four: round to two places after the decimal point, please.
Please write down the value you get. 1.69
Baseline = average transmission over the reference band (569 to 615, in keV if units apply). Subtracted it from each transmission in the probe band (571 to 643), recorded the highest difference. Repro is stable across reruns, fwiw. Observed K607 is 5.9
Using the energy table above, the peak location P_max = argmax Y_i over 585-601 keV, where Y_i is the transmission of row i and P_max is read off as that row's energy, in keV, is 598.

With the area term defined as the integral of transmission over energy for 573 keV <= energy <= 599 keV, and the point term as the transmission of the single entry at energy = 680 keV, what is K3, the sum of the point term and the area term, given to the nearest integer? 2636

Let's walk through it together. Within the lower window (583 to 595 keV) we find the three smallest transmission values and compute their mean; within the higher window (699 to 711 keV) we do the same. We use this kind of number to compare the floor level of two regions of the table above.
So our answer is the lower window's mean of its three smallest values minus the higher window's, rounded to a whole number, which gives 26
